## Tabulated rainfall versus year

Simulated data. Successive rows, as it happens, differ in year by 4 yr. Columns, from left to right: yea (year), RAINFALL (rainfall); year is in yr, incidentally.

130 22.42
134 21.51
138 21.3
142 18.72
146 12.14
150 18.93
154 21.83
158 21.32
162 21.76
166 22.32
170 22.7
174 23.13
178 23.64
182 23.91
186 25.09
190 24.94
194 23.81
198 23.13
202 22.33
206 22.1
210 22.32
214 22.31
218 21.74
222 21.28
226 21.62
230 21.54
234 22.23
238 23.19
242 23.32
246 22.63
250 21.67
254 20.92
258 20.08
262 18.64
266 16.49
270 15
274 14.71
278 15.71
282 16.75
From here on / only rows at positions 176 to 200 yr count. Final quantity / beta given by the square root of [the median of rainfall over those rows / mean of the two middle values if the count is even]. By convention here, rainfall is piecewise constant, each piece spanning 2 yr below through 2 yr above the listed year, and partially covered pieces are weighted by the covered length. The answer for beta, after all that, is 4.88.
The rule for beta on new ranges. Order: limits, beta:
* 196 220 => 4.72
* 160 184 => 4.79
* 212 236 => 4.66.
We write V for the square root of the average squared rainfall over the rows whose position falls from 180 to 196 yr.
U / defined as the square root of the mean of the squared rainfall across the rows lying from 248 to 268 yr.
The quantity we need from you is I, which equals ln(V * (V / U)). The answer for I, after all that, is 3.41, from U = 19.6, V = 24.4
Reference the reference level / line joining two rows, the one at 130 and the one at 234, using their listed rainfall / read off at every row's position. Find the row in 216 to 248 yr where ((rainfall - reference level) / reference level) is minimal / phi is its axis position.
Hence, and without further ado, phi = 222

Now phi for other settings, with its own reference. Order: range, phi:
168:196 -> 170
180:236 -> 222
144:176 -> 146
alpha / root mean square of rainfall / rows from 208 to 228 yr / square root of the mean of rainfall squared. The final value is 21.9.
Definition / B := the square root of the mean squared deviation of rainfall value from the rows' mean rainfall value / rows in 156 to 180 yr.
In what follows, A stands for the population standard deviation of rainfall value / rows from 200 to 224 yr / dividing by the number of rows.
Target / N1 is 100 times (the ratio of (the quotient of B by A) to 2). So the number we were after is 101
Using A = 0.4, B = 0.8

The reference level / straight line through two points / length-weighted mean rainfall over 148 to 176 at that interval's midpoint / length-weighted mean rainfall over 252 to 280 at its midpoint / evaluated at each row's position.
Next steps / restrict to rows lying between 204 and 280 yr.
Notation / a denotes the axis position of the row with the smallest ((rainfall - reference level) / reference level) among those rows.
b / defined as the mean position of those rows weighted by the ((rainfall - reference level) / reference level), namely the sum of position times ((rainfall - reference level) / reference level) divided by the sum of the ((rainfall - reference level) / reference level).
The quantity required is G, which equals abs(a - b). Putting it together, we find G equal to 45.4 yr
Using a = 274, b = 228.6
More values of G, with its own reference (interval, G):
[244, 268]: 15.0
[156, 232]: 42.2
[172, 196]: 11.5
